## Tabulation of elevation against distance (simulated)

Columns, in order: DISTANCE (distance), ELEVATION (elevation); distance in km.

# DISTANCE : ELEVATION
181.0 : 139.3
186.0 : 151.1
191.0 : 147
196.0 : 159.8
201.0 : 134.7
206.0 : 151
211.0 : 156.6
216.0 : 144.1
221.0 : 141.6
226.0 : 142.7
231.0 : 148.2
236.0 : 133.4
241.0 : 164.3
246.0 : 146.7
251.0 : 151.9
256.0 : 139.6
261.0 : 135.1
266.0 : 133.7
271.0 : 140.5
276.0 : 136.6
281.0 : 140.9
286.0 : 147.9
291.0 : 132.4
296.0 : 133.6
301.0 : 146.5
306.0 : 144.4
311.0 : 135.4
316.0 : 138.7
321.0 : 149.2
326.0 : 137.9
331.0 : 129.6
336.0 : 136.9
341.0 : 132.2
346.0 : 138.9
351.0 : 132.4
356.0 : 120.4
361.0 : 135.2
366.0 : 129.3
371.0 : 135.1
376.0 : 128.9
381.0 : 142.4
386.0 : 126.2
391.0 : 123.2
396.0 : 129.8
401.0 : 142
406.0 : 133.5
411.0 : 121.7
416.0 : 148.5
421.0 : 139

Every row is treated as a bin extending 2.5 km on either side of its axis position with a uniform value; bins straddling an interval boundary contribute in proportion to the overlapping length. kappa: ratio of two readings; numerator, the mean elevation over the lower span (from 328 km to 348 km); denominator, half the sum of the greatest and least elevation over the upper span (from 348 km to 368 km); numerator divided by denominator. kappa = 1.05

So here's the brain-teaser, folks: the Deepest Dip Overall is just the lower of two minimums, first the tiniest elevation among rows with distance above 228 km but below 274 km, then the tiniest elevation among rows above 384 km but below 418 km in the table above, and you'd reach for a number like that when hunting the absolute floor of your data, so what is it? 121.7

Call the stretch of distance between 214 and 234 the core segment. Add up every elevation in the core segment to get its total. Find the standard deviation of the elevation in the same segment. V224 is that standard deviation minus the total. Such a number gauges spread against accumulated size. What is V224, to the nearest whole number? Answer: -574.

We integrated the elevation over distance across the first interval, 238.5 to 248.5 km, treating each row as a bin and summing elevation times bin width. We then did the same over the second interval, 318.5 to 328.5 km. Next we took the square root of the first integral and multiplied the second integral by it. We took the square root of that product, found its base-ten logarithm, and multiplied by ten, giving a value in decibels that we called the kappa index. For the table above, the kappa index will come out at 23.8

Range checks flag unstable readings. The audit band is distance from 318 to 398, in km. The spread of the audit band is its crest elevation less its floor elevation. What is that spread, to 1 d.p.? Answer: 28.8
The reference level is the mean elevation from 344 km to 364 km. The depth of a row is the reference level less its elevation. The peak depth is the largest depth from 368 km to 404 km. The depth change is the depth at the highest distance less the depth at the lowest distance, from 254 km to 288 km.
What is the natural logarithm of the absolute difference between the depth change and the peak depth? 2.8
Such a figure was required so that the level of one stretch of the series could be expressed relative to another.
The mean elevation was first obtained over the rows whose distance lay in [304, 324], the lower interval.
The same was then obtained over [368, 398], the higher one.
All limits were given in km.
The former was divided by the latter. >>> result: 1.08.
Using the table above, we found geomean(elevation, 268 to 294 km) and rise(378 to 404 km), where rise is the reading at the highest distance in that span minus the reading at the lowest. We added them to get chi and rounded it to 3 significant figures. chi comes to 139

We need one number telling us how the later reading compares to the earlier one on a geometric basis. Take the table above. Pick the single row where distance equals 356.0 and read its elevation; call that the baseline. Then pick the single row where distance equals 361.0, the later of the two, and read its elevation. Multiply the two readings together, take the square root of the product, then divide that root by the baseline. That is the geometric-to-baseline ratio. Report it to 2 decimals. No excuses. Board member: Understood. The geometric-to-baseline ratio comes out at 1.06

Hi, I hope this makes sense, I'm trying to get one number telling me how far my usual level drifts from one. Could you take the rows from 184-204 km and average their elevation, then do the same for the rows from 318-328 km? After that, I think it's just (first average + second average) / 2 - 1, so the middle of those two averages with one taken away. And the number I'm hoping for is 145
